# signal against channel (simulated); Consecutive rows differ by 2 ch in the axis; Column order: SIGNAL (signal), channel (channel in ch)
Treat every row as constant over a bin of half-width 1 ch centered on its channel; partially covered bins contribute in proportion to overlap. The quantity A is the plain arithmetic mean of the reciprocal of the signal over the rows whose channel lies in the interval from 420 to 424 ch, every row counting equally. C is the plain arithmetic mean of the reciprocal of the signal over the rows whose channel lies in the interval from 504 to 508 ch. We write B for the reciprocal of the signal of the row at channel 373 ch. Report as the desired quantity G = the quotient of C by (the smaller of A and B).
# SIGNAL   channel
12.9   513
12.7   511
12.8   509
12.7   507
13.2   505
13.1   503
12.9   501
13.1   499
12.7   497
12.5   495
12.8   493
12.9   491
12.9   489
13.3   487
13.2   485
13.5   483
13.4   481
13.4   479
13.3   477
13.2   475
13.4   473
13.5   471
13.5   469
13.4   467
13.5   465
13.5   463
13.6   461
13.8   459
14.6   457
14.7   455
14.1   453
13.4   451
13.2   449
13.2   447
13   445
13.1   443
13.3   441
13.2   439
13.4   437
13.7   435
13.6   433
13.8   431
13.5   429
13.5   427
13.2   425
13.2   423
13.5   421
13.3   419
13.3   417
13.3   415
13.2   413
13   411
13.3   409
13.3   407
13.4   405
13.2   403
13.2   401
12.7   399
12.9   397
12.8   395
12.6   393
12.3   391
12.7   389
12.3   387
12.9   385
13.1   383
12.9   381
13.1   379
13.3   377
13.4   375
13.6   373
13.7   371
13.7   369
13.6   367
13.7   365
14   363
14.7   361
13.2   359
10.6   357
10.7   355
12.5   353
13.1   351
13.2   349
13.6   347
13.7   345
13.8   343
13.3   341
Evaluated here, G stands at 1.05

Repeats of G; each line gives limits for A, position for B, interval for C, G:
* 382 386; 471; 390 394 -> 1.08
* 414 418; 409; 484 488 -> 1.00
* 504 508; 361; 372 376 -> 1.09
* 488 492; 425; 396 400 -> 1.03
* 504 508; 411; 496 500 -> 1.01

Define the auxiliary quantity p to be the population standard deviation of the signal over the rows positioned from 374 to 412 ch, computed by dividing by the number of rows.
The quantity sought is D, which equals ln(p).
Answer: -1.1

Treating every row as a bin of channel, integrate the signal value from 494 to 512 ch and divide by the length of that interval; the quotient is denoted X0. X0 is 12.9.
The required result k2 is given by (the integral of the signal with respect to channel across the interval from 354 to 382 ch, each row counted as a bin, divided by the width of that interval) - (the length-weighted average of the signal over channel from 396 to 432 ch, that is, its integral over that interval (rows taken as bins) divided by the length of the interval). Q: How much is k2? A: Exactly -0.1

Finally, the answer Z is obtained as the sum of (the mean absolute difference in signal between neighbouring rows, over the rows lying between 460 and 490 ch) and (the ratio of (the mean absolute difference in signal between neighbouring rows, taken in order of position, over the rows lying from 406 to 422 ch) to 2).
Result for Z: 0.18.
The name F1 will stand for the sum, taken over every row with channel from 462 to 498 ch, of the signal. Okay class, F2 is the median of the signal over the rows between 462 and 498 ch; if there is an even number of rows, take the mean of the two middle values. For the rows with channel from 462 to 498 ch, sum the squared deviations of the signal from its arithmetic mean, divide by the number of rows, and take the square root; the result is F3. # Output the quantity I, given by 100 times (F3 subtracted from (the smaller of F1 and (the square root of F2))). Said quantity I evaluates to 335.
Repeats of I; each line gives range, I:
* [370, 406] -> 321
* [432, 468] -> 321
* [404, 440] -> 345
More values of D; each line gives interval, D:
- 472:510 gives -1.3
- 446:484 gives -0.9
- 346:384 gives 0.0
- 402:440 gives -1.6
